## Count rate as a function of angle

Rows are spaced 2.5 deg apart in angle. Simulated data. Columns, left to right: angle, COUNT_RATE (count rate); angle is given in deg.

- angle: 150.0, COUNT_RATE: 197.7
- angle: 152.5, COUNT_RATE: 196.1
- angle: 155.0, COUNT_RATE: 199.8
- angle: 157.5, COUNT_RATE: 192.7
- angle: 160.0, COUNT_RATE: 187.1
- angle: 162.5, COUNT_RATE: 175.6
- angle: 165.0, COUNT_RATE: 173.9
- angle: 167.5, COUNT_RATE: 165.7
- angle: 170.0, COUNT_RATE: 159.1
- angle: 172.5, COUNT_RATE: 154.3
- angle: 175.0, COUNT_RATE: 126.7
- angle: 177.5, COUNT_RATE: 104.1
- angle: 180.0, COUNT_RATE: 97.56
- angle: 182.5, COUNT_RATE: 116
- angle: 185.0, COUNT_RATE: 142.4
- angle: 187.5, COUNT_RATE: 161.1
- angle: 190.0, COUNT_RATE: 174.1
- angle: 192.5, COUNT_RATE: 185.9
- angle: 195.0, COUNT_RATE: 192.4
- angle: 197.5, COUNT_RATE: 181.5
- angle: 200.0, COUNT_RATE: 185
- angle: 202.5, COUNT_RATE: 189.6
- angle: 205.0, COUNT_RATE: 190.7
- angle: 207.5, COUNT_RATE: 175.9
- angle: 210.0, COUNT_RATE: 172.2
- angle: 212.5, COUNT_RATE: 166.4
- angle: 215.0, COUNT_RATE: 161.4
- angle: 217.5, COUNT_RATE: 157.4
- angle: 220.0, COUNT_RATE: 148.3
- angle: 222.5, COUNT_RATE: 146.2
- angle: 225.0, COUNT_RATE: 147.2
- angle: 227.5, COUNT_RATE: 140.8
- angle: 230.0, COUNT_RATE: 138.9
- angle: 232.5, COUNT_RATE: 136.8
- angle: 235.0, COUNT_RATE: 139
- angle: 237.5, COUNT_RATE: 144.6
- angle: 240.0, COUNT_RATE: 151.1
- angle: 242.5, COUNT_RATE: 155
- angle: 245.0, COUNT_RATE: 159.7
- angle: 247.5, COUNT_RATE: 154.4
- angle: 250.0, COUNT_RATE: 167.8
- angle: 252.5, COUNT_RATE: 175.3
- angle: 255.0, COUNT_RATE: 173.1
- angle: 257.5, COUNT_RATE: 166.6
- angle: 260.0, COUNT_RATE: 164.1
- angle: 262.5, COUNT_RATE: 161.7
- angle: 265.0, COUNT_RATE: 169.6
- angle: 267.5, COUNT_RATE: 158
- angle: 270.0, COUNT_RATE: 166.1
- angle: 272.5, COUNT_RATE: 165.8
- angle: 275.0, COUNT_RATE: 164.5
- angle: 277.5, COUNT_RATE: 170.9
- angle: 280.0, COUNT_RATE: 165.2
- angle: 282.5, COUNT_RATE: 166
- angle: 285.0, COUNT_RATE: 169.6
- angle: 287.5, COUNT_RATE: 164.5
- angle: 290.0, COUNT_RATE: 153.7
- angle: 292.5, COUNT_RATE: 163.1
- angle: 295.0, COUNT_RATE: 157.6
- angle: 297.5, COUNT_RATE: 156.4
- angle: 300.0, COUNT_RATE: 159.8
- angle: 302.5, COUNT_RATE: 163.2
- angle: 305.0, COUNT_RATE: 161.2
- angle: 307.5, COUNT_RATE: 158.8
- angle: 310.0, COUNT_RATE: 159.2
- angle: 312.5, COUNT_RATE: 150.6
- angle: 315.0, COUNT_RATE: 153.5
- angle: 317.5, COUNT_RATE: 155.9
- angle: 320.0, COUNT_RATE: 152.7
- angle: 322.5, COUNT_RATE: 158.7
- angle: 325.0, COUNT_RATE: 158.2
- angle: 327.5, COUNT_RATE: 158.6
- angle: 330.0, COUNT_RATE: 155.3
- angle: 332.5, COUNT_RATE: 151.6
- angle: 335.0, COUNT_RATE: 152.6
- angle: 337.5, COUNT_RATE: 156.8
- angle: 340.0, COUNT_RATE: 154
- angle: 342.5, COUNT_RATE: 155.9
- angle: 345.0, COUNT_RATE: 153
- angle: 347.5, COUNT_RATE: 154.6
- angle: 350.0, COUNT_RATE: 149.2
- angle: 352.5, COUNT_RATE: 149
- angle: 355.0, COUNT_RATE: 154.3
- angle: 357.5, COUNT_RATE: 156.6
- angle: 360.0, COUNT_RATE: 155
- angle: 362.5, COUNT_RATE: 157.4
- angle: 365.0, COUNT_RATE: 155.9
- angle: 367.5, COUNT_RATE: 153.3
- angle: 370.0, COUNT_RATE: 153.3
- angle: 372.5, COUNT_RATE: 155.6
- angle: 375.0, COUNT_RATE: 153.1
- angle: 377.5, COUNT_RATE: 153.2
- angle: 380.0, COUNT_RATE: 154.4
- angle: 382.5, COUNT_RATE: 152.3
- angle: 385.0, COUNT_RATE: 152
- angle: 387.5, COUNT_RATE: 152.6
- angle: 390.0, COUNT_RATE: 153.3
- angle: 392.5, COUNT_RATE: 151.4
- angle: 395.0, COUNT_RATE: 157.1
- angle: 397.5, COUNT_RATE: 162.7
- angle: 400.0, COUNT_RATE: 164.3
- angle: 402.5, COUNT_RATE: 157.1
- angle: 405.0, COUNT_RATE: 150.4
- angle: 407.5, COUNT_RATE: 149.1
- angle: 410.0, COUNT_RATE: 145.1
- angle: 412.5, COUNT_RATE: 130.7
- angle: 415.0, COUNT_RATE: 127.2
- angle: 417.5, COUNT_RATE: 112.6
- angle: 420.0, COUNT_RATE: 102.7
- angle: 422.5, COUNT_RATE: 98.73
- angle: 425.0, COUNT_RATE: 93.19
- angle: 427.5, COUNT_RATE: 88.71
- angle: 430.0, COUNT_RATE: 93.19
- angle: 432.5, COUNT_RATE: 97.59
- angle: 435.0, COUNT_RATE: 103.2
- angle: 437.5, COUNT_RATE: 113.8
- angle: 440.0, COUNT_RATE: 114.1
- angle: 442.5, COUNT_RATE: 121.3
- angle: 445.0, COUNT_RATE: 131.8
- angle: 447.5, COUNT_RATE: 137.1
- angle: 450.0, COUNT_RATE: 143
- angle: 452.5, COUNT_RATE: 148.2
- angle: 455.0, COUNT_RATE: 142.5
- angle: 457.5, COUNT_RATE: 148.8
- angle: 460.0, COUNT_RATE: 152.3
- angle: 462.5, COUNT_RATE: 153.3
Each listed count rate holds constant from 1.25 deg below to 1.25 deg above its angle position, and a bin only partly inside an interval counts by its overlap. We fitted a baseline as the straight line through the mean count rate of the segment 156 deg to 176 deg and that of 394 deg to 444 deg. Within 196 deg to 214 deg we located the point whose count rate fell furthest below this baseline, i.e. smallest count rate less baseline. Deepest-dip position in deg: 212.5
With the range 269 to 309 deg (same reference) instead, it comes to 290.0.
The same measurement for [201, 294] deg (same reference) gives 232.5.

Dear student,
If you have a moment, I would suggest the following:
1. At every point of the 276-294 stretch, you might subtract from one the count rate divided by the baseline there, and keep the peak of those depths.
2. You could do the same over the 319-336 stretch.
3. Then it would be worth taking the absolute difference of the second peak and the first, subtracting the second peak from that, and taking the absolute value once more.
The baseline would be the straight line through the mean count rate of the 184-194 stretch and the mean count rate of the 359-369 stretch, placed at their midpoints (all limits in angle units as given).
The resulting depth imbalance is 0.03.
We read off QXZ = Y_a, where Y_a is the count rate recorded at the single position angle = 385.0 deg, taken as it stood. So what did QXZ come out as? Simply 152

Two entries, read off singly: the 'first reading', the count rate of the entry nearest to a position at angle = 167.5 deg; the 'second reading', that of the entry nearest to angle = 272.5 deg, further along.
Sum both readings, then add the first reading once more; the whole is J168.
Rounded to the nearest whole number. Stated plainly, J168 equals 497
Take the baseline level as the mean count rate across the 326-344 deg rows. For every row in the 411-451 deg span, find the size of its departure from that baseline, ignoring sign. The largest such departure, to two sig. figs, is 66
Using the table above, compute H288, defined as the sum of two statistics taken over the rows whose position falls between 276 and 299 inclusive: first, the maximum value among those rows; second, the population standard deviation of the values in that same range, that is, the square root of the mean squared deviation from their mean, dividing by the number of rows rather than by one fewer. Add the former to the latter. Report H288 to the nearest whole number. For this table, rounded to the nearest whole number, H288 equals 176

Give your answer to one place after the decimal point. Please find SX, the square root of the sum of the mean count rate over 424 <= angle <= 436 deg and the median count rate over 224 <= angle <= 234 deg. 15.3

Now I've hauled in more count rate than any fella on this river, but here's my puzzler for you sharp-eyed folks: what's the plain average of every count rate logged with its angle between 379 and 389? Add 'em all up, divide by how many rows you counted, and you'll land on 153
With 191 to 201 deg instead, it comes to 186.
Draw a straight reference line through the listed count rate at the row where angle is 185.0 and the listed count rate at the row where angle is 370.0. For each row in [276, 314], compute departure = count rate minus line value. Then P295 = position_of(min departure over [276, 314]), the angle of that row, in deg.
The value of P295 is 312.5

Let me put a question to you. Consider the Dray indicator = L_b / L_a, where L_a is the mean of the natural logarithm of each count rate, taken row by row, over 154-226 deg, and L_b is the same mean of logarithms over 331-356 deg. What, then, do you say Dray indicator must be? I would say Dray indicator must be 0.99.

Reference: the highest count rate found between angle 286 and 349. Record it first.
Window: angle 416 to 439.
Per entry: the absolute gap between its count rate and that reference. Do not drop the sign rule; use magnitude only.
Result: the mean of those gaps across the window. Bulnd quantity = 64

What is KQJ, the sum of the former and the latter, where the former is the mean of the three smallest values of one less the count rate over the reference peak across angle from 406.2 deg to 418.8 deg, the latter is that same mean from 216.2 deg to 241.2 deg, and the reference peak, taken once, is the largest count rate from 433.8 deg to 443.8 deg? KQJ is -0.42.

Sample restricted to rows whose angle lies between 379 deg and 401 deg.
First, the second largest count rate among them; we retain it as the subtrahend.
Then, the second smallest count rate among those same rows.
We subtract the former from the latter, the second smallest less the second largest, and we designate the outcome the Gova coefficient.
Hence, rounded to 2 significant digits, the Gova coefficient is -11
